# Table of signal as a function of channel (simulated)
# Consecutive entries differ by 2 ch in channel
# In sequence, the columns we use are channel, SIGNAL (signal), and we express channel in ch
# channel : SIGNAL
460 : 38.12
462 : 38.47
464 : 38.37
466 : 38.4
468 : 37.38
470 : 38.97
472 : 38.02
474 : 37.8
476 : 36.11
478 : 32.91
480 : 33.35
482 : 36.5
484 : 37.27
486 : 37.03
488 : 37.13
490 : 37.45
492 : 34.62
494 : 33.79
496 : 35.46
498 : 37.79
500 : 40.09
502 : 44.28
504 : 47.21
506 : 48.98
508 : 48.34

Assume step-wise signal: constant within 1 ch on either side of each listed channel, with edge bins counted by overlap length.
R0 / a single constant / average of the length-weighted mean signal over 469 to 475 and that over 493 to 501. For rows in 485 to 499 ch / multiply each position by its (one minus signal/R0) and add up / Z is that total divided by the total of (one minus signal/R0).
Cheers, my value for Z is 493.0 ch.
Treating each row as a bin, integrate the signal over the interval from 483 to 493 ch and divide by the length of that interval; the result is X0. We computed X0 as 36.7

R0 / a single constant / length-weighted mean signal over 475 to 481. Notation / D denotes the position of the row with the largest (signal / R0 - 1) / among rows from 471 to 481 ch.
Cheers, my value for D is 472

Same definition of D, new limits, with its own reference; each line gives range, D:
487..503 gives 502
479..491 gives 490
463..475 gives 470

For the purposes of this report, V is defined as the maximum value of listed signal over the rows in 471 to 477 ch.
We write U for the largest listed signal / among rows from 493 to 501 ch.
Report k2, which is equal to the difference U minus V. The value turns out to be 2.1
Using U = 40.09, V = 38.02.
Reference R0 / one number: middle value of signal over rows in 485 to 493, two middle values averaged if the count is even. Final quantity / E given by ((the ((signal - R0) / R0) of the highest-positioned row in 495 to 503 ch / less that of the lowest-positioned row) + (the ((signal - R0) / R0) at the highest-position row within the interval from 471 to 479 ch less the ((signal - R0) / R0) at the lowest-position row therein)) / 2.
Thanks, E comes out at 0.05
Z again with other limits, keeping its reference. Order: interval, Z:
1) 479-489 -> 481.4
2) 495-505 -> 503.5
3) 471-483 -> 479.3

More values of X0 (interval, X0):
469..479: 36.8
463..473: 38.2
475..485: 35.2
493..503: 38.3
